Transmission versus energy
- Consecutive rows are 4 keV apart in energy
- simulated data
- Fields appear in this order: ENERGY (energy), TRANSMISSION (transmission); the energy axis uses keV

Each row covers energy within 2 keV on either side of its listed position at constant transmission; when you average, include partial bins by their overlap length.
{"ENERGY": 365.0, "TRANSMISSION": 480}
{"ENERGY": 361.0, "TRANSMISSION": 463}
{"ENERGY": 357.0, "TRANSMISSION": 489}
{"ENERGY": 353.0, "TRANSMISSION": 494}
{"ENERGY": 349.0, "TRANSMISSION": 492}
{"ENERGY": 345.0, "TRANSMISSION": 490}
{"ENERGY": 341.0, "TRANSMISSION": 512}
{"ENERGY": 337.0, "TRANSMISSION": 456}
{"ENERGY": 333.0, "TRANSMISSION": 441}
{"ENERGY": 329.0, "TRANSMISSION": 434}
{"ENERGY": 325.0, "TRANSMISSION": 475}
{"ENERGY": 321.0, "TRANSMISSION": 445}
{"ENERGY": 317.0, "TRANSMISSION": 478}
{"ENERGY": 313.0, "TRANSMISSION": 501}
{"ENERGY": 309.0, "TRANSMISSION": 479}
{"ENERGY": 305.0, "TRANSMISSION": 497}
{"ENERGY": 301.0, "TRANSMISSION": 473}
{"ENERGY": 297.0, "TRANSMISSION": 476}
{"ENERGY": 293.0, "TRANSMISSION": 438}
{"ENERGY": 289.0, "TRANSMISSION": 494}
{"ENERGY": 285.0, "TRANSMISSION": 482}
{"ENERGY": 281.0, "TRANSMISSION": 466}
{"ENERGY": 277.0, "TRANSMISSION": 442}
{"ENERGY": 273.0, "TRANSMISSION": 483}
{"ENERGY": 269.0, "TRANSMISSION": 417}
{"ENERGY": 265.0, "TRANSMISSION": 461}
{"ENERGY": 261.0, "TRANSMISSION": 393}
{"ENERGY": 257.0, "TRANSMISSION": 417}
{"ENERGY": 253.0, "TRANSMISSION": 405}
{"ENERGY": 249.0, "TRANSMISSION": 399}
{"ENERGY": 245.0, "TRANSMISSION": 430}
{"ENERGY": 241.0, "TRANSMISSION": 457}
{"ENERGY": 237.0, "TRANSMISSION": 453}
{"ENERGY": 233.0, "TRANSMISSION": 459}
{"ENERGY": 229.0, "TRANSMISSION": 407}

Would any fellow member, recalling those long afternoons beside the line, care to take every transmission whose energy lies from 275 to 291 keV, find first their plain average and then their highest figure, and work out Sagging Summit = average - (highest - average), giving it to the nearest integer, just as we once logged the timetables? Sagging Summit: 448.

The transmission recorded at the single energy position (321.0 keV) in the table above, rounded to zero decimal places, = 445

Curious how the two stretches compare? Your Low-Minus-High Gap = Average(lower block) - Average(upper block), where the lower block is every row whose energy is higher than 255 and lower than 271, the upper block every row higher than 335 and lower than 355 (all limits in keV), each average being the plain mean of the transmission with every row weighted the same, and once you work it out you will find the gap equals -67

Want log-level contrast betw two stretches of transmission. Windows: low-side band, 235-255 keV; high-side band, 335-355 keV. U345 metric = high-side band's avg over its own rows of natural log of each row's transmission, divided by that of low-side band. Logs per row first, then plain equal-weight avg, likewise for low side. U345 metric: 1.02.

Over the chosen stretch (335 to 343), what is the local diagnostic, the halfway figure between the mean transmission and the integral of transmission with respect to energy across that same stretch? 2178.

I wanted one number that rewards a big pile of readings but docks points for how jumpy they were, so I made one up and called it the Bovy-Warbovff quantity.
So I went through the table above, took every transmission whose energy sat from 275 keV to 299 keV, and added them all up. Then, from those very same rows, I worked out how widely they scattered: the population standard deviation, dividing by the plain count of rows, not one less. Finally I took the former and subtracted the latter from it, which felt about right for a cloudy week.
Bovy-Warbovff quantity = 2778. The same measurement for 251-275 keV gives 2544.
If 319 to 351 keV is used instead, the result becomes 3719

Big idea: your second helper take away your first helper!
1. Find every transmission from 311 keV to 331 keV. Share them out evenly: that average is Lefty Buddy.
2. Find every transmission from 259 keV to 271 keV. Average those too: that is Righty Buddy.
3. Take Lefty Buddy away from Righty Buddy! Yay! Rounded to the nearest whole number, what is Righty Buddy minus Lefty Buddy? -43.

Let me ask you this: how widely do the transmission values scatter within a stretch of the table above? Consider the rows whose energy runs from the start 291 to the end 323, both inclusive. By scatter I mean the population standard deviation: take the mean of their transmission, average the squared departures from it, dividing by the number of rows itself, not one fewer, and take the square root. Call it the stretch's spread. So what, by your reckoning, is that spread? 21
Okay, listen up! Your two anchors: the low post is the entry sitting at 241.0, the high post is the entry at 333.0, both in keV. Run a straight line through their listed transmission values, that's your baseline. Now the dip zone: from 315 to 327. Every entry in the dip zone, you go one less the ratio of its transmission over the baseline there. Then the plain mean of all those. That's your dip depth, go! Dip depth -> -0.05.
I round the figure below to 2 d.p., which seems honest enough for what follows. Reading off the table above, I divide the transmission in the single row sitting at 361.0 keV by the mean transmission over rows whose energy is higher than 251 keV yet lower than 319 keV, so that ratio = 1.01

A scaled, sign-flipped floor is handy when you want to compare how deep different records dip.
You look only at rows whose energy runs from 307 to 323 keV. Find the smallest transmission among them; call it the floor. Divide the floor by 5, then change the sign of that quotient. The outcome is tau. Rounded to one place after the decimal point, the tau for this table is -89.0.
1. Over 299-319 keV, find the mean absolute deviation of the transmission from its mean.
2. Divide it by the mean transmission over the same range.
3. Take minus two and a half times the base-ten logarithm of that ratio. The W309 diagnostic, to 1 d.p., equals 4.1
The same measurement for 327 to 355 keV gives 3.1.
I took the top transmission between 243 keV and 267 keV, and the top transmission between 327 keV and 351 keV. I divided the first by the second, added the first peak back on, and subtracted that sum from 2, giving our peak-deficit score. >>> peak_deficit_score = -460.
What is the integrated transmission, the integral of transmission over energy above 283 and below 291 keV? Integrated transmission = 3904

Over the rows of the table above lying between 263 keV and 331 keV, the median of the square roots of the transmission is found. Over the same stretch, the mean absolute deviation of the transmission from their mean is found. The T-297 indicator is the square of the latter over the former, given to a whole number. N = 18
